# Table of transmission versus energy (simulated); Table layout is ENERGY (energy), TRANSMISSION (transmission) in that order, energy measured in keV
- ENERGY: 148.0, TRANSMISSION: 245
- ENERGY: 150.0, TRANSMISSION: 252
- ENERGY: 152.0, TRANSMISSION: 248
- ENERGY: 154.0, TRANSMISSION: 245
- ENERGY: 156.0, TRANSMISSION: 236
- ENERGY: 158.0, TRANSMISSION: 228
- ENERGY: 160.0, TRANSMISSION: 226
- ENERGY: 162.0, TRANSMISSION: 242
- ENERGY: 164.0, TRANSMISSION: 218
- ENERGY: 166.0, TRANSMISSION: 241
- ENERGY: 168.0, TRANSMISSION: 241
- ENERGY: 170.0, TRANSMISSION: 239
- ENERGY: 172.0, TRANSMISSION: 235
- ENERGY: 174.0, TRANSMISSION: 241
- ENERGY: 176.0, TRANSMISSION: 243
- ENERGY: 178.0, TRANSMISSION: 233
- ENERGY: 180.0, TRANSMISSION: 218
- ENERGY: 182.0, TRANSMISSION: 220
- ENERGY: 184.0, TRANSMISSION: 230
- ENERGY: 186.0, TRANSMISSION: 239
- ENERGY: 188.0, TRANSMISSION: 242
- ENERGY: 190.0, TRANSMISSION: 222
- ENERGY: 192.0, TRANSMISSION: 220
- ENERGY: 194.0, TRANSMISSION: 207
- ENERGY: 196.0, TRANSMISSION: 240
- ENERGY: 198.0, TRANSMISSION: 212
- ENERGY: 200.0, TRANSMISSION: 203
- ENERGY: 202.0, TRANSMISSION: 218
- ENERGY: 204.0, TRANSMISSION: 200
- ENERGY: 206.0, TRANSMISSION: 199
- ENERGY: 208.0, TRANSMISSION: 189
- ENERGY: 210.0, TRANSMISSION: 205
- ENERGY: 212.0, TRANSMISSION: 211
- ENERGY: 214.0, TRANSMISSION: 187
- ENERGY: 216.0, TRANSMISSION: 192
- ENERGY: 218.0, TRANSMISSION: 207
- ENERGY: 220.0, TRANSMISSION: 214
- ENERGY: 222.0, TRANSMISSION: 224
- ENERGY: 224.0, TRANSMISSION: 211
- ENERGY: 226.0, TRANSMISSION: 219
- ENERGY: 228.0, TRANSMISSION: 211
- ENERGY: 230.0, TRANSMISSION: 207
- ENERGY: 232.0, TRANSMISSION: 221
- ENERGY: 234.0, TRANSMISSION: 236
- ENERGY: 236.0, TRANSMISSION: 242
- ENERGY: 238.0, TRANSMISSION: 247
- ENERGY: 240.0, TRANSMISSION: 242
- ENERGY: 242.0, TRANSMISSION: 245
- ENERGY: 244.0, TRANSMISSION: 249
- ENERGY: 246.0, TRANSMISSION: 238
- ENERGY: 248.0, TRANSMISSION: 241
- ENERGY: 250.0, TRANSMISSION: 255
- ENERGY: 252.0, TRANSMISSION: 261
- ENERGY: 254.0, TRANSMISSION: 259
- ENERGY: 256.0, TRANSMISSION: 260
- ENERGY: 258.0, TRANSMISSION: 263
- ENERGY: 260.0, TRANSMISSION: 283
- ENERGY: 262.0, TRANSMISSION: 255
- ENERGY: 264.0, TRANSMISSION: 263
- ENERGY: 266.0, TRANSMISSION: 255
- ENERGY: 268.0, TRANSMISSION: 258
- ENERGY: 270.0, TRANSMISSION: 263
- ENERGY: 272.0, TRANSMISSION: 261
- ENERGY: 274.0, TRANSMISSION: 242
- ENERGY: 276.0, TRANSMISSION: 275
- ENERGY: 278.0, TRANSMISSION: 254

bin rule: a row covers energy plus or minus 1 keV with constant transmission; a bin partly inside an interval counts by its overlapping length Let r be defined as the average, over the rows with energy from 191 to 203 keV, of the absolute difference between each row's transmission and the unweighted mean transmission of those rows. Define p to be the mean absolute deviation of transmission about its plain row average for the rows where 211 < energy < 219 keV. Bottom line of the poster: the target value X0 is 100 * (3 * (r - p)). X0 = -125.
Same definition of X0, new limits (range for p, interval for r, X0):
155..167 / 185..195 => 1130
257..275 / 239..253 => -105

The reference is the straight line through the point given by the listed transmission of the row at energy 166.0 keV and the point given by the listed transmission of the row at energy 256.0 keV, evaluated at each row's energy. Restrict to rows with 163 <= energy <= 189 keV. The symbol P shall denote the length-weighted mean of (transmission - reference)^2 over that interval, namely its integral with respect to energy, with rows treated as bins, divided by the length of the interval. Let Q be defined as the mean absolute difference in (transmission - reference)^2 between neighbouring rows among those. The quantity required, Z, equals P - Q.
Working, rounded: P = 171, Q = 162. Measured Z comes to 9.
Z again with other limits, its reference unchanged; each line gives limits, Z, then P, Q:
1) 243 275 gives -34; 117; 152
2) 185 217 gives 750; 1698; 949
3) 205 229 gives 1199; 2226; 1027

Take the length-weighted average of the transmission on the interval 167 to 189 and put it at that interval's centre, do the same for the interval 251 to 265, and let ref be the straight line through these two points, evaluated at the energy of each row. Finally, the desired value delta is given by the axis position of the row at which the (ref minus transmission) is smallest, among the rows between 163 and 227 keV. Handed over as 166.0 keV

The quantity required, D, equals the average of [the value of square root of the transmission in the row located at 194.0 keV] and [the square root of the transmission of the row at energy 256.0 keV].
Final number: 15.3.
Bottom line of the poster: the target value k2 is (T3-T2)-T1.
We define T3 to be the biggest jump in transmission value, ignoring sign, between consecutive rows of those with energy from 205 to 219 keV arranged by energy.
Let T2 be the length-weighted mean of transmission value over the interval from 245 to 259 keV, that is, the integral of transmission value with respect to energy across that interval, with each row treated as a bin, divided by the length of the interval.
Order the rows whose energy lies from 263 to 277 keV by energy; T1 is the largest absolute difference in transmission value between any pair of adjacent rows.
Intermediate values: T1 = 33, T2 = 254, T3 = 24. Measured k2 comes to -263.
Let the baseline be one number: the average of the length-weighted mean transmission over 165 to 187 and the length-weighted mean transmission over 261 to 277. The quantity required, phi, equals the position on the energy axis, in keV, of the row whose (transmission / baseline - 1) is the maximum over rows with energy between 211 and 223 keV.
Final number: 222.0 keV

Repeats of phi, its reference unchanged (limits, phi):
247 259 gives 258.0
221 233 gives 222.0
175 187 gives 176.0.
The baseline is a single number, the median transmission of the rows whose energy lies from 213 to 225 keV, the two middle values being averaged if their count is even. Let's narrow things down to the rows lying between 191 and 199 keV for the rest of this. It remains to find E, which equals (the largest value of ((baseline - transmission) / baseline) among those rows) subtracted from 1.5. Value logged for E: 1.49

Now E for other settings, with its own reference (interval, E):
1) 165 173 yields 1.62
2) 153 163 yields 1.58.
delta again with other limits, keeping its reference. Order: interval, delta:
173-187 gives 176.0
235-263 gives 260.0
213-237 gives 236.0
